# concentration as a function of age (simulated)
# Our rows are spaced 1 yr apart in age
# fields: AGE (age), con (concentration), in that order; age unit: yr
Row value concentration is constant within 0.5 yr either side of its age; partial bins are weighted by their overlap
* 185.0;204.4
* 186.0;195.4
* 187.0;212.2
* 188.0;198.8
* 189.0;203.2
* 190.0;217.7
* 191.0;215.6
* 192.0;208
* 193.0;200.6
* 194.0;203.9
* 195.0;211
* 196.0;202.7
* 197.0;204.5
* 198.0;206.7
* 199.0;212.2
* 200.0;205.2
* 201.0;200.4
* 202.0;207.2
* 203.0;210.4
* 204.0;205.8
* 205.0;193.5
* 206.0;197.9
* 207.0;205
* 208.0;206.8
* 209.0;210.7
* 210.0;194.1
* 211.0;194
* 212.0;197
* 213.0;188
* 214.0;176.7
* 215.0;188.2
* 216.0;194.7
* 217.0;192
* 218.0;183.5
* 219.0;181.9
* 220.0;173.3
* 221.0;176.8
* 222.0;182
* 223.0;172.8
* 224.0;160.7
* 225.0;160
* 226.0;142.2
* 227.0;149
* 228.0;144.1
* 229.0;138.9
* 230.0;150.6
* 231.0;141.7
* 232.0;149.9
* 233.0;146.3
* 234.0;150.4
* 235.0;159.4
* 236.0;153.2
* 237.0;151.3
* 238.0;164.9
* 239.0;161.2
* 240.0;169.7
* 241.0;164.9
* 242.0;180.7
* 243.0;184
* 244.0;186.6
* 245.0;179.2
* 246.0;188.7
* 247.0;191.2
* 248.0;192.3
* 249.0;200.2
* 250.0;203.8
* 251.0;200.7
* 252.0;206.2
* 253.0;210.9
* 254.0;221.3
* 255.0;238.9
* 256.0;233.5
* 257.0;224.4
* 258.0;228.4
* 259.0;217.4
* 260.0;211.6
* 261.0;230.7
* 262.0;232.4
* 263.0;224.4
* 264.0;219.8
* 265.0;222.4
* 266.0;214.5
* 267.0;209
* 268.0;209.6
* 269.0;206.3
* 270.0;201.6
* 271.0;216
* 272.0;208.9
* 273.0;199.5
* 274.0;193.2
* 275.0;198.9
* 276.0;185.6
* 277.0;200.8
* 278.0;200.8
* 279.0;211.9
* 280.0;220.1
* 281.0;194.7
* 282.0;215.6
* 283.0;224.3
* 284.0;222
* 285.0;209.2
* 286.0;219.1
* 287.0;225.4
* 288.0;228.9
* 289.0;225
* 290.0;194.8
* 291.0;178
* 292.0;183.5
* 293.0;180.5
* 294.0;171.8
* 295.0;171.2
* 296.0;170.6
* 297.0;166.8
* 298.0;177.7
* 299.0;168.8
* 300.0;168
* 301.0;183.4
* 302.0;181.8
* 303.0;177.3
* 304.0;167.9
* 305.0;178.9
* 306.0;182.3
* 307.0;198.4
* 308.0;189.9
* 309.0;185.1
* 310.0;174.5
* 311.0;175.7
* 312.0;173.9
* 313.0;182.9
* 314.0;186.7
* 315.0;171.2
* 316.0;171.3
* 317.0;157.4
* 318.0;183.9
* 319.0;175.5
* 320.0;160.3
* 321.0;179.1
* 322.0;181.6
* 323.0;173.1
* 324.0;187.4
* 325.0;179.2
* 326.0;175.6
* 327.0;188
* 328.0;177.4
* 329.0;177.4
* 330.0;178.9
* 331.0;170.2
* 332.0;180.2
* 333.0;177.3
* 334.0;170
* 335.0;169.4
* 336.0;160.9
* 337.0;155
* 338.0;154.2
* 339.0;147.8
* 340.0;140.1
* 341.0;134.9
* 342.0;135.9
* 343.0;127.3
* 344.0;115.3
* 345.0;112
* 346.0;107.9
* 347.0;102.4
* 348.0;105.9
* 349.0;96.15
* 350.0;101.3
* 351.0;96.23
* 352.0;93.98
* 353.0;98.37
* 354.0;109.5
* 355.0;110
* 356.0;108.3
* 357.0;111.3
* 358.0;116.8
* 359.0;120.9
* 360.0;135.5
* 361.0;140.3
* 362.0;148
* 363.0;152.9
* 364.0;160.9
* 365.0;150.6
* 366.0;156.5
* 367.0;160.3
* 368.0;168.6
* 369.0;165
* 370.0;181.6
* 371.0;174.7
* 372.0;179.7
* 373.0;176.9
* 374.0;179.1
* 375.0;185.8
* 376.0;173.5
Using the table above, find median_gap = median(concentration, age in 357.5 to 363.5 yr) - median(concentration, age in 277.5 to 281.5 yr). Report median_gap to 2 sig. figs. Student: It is -68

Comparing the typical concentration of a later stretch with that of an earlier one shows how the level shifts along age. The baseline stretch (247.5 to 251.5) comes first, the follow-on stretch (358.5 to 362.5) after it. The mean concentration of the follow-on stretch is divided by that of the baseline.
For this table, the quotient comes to 0.68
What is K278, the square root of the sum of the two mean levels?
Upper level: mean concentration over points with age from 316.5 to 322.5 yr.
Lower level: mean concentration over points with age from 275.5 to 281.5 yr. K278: 19.4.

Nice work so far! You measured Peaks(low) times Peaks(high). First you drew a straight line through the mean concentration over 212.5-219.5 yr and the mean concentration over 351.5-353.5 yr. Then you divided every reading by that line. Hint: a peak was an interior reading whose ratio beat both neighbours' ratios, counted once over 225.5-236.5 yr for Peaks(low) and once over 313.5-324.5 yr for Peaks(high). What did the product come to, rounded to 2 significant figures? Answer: 12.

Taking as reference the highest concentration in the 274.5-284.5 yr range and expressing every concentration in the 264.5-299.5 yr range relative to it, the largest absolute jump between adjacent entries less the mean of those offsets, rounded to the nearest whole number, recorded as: 54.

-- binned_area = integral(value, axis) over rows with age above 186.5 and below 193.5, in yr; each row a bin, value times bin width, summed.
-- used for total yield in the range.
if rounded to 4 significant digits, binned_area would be 1456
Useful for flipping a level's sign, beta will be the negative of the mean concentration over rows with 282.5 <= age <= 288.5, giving -221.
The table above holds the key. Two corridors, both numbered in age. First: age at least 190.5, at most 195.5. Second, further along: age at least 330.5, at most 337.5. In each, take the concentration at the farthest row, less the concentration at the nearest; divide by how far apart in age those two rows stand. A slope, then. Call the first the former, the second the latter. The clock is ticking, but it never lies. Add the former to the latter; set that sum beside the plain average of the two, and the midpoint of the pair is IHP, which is -2.8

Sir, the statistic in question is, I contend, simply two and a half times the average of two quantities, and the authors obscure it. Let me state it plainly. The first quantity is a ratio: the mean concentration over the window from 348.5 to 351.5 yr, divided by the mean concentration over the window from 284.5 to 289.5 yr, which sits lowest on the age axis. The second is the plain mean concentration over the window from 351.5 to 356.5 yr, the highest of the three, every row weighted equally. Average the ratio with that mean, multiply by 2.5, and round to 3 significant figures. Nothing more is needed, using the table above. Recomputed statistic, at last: 131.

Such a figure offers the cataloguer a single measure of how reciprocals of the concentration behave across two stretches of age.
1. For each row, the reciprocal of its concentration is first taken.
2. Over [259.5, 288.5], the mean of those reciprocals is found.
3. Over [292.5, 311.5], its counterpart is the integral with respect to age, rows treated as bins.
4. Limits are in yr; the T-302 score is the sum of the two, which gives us 0.11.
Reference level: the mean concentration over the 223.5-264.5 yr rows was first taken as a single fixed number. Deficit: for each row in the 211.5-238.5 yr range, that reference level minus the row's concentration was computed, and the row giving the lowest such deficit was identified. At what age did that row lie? 212.0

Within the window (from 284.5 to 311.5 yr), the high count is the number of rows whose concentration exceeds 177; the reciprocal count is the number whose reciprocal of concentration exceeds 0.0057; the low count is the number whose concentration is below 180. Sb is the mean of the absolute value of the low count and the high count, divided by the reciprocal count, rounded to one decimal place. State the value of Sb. 1.9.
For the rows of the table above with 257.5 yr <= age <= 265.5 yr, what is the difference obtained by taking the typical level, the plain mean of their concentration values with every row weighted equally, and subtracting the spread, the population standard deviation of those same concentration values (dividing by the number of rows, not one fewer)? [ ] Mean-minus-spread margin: 217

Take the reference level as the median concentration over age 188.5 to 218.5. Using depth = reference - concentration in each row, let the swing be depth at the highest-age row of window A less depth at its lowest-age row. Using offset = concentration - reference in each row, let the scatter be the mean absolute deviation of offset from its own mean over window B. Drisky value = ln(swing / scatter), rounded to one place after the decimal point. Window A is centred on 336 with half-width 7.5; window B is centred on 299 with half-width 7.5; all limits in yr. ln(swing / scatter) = 2.2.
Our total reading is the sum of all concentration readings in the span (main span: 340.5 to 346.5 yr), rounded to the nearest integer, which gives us 733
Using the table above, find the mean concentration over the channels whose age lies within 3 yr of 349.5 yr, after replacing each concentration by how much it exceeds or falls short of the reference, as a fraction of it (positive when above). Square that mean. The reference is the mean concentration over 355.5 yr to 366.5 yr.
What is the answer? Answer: 0.074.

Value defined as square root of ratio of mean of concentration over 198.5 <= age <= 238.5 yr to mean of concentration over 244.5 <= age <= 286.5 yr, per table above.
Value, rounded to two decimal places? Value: 0.92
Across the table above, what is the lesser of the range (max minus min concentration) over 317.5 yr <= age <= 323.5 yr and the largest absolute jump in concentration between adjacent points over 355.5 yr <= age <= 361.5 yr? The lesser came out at 14.6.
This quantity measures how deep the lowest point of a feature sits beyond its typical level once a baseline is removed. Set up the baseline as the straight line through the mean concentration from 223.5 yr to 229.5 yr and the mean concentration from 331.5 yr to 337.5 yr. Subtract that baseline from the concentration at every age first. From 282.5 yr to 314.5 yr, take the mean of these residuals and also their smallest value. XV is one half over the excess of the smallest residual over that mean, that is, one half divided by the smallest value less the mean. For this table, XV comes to -0.02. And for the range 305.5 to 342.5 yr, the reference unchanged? -0.01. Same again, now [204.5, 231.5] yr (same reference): -0.01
